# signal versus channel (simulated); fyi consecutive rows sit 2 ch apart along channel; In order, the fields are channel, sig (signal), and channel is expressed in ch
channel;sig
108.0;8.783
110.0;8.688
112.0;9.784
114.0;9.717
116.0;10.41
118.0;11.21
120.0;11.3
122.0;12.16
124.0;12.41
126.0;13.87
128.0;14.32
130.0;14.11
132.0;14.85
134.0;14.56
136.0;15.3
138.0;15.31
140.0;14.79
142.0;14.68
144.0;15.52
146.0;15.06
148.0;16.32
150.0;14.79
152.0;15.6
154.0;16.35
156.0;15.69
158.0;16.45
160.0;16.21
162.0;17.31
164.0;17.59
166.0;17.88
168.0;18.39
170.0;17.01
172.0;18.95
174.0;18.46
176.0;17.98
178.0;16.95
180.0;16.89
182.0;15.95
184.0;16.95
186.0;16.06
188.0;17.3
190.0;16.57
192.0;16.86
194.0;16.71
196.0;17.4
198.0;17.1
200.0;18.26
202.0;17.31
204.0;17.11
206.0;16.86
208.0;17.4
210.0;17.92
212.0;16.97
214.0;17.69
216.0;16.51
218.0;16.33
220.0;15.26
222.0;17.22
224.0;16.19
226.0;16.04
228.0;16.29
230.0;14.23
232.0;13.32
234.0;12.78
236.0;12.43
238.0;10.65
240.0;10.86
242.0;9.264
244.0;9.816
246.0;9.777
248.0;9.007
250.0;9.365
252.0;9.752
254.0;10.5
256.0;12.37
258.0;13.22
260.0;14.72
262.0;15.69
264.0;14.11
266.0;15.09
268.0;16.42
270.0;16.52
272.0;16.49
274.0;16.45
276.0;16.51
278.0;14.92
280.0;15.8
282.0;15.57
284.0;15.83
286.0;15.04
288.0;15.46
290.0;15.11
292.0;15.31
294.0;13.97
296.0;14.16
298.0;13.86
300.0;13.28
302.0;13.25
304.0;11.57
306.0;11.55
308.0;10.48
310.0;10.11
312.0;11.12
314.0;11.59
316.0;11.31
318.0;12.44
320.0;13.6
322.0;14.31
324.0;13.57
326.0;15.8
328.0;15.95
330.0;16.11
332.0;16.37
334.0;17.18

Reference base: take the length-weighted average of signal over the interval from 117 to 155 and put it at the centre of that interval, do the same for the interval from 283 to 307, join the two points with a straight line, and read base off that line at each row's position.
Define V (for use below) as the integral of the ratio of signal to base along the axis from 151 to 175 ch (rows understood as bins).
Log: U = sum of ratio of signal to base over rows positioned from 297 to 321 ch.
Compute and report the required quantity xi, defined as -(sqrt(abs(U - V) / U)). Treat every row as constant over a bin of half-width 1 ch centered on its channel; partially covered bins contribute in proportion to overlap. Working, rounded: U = 10.3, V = 28.8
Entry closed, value -1.34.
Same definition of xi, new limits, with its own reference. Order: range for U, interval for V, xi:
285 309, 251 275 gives -1.05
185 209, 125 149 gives -0.85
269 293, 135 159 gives -0.96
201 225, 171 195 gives -1.01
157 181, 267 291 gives -0.92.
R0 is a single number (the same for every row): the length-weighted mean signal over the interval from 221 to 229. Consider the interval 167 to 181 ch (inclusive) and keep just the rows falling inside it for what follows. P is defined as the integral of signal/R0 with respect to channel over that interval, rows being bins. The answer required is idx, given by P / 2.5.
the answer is 6.1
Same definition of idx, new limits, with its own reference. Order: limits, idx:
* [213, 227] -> 5.6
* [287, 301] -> 4.9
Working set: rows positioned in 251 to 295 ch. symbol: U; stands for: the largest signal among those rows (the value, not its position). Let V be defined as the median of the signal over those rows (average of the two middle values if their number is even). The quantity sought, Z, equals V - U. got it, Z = -1.3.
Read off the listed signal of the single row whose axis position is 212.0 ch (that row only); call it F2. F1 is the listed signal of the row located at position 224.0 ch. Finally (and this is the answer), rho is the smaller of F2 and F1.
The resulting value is 16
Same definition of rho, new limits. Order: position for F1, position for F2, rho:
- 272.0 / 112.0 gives 10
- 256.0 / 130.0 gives 12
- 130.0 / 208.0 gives 14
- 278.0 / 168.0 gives 15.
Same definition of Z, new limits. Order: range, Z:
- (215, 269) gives -3.9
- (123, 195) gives -2.7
